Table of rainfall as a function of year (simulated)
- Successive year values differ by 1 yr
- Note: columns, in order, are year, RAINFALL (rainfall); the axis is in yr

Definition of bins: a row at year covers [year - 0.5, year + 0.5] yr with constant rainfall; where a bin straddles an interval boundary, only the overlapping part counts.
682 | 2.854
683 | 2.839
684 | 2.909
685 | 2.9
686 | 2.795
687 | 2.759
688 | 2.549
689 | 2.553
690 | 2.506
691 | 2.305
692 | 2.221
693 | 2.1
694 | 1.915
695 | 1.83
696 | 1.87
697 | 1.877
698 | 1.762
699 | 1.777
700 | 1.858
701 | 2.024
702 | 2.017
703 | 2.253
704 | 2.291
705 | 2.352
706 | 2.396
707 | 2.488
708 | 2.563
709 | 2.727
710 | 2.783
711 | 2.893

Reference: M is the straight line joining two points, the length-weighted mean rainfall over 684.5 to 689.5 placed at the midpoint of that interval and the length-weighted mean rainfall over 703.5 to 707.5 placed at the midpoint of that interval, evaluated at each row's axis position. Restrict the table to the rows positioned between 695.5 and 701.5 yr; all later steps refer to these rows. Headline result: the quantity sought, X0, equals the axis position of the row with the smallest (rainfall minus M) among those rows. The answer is 698 yr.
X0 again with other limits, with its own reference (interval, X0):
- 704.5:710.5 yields 705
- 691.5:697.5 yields 695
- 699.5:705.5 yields 700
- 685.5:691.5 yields 691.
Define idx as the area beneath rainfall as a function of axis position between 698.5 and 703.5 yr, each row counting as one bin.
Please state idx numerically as 10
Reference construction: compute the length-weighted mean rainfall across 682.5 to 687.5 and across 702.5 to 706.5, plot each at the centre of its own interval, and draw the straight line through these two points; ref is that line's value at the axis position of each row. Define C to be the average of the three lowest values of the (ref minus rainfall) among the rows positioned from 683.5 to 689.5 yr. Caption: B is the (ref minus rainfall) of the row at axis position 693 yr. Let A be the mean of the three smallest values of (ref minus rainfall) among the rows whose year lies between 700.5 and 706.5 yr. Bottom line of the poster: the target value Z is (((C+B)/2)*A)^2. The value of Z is 0.000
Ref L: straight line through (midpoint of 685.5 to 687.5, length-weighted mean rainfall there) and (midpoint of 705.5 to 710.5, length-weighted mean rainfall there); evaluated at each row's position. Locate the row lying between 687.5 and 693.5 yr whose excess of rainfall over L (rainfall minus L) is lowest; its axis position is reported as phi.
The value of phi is 693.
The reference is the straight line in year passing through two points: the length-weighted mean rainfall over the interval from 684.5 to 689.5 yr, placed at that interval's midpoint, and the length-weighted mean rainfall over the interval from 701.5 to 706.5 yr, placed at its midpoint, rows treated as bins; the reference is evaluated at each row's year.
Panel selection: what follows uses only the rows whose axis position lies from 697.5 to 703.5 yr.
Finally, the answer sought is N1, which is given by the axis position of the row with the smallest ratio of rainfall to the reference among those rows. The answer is 698 yr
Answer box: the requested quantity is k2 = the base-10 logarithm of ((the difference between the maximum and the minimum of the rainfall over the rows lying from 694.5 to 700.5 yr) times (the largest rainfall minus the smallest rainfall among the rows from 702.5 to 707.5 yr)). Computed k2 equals -1.6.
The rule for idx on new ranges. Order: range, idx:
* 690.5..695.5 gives 10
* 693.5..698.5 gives 9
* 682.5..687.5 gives 14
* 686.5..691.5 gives 13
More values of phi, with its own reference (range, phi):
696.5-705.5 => 698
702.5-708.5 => 703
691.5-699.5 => 698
